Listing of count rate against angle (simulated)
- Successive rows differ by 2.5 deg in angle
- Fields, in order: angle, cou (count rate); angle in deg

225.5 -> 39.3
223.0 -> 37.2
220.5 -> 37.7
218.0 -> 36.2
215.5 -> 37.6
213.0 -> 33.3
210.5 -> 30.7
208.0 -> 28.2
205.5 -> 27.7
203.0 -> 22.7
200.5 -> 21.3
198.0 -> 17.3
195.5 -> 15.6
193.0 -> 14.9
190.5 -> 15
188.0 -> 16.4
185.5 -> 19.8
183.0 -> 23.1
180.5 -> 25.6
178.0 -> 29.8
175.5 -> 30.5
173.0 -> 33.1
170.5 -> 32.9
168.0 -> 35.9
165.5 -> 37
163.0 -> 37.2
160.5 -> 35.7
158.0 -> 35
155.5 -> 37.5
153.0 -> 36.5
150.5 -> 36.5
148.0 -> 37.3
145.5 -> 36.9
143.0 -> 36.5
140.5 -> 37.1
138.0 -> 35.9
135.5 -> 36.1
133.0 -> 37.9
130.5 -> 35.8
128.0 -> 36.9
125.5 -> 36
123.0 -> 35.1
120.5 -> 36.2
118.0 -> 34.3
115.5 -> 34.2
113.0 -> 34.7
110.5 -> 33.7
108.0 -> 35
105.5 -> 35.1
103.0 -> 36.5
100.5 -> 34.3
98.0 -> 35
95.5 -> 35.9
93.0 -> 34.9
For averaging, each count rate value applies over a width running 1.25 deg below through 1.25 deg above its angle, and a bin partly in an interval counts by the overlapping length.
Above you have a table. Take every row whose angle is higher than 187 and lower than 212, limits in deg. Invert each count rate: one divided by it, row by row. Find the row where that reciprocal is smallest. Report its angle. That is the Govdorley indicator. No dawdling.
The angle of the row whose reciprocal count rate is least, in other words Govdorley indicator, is 210.5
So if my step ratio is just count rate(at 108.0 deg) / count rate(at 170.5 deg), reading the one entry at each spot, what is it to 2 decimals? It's 1.06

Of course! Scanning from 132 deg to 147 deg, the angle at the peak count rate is 133.0 deg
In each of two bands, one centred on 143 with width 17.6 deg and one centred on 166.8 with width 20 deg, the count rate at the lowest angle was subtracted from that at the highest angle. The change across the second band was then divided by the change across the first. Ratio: -11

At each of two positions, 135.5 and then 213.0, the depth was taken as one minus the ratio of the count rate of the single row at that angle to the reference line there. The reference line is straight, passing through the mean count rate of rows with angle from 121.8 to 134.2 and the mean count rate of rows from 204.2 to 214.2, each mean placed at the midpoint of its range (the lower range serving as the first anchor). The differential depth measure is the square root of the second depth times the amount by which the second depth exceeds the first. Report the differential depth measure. 0.12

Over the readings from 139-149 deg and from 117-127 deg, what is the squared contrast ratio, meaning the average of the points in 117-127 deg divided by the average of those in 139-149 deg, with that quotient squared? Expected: 0.92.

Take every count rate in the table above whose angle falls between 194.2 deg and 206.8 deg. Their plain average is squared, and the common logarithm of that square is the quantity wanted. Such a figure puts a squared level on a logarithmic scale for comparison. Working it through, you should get 2.64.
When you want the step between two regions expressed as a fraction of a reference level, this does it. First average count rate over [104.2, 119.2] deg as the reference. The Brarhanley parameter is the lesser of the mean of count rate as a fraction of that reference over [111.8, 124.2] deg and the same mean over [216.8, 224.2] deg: 1.01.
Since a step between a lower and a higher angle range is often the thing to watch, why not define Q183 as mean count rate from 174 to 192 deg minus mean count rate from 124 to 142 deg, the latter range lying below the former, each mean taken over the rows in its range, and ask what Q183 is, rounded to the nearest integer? -14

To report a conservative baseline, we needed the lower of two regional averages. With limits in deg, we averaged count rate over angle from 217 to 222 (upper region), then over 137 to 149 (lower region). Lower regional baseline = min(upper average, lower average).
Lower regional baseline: 36.7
